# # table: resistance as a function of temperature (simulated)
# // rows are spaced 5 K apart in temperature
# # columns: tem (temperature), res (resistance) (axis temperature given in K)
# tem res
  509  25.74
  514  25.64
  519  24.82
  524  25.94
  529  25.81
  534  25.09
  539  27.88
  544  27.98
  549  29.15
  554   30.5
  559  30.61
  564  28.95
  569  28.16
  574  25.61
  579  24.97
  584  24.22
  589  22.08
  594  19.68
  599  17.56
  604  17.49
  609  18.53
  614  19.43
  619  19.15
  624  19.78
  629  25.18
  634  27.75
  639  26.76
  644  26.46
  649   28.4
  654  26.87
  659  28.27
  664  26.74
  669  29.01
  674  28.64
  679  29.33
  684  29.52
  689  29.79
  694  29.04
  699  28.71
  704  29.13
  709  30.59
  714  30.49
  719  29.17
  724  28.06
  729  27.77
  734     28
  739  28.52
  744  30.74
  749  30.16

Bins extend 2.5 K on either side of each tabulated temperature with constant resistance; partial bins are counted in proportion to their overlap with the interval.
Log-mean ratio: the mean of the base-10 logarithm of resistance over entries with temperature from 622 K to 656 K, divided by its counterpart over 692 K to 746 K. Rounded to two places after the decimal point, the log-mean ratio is 0.96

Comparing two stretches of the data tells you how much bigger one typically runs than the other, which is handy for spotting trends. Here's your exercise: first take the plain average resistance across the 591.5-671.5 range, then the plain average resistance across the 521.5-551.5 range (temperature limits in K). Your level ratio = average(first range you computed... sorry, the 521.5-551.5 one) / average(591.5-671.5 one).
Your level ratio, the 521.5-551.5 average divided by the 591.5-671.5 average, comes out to 1.1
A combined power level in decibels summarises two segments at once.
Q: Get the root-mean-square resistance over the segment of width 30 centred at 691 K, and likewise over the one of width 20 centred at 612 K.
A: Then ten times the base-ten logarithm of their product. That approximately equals 27.4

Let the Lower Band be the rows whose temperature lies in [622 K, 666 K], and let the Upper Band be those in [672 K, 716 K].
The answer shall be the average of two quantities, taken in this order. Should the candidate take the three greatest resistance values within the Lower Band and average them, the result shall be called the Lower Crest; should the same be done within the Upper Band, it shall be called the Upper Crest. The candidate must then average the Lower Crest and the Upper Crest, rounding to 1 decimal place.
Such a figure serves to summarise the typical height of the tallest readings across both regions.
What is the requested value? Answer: 29.2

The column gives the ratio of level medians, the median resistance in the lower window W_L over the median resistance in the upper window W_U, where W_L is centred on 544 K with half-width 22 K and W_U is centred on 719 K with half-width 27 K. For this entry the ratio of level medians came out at 0.963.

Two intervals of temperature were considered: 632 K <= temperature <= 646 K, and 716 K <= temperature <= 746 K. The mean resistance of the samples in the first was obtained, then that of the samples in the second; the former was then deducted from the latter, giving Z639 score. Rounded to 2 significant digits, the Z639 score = 1.7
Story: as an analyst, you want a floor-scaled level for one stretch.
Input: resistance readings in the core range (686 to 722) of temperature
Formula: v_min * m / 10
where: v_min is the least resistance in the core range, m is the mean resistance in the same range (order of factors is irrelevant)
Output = 85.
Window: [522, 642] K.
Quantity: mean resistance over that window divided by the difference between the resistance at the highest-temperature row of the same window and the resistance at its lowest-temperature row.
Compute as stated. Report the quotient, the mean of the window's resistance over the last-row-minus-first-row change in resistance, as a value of 30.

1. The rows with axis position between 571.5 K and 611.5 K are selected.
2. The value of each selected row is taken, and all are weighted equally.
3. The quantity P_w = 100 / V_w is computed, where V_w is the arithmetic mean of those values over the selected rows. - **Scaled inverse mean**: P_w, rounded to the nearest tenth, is 4.7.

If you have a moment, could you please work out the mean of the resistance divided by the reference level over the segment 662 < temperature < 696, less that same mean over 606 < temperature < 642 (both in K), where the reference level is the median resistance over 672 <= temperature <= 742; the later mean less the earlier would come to 0.22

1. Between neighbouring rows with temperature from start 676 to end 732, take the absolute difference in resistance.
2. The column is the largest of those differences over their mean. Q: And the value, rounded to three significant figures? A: 2.34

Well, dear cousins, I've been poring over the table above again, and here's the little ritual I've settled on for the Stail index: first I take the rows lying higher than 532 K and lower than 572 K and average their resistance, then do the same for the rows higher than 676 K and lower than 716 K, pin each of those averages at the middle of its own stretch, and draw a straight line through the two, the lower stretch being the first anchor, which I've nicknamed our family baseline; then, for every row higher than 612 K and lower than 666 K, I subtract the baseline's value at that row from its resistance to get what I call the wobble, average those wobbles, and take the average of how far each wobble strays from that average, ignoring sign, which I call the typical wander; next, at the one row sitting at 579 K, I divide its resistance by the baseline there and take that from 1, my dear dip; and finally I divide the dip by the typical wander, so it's 0.045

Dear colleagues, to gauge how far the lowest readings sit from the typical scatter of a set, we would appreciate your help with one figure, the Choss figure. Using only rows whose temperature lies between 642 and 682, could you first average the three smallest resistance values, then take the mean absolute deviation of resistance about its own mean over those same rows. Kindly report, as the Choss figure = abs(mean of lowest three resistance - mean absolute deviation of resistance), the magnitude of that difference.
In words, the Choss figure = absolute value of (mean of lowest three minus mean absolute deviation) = 26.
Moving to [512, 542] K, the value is 24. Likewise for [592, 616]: 17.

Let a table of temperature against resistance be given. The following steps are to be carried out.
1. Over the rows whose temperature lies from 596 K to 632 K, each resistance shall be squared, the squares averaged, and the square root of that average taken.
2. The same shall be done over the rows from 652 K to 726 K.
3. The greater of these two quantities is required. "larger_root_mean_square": 28.9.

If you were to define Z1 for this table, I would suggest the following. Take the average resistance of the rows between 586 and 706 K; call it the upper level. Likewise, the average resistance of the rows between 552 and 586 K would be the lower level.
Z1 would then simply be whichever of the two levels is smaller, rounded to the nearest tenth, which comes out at 25.1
